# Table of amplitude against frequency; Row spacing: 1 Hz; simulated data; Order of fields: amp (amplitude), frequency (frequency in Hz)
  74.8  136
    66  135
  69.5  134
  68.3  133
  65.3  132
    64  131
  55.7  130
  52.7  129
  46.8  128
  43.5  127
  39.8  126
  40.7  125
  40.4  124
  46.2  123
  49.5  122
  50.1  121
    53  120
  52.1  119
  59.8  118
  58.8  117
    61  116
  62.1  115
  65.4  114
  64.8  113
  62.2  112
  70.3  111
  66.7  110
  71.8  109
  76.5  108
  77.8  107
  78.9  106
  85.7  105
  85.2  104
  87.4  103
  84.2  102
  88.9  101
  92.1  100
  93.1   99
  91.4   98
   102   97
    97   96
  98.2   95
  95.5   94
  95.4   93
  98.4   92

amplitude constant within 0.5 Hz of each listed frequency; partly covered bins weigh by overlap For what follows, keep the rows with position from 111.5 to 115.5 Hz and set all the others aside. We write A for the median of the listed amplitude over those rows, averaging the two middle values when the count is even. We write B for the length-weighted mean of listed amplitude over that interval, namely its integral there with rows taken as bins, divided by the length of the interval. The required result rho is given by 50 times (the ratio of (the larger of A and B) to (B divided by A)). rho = 3175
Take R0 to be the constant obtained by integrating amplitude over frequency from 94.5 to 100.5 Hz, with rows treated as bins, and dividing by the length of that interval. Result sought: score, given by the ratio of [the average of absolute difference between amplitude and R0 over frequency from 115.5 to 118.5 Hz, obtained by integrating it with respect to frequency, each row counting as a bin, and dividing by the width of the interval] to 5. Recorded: 7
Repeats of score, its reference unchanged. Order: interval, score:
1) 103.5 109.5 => 3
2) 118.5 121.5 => 9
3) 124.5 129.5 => 10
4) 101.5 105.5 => 2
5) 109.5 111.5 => 5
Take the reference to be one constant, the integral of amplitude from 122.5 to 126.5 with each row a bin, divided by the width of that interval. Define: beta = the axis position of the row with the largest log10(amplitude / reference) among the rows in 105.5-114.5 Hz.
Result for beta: 106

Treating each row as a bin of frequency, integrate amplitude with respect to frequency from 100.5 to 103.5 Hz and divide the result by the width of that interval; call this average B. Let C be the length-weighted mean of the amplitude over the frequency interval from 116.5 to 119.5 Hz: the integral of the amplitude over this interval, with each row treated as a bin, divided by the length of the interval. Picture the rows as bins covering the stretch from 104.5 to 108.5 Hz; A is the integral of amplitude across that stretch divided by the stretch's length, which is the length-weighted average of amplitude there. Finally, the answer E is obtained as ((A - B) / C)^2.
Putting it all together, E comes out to 0.02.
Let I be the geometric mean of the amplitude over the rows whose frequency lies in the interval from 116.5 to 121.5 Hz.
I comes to 55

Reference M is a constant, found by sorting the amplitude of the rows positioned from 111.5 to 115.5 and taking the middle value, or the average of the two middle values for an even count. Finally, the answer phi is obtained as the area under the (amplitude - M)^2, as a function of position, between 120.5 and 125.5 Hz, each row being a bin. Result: 1728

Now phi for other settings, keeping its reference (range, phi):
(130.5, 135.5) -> 69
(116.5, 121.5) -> 456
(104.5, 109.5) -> 1172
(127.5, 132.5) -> 460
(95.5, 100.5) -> 5077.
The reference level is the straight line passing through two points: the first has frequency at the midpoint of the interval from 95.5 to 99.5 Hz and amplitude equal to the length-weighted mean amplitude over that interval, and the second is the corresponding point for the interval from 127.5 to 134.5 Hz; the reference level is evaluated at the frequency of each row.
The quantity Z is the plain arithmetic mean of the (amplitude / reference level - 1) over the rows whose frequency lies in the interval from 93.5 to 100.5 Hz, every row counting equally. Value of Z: -0.01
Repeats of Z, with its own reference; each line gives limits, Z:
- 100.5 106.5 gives -0.05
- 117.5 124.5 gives -0.29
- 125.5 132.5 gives -0.15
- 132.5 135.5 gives 0.19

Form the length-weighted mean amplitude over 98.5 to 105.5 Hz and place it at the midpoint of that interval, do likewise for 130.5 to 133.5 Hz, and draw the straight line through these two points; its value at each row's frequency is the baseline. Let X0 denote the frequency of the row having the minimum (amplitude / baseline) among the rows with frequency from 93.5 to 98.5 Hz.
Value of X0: 98 Hz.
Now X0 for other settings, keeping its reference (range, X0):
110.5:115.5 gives 112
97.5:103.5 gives 102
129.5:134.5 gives 130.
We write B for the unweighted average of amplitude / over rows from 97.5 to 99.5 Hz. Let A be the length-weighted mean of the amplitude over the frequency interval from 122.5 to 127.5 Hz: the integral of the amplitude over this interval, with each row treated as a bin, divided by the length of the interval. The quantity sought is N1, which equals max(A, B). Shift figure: 92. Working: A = 42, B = 92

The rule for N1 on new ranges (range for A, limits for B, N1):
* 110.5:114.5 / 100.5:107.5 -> 84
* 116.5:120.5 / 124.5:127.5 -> 56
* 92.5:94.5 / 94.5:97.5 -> 99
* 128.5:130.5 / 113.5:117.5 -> 62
